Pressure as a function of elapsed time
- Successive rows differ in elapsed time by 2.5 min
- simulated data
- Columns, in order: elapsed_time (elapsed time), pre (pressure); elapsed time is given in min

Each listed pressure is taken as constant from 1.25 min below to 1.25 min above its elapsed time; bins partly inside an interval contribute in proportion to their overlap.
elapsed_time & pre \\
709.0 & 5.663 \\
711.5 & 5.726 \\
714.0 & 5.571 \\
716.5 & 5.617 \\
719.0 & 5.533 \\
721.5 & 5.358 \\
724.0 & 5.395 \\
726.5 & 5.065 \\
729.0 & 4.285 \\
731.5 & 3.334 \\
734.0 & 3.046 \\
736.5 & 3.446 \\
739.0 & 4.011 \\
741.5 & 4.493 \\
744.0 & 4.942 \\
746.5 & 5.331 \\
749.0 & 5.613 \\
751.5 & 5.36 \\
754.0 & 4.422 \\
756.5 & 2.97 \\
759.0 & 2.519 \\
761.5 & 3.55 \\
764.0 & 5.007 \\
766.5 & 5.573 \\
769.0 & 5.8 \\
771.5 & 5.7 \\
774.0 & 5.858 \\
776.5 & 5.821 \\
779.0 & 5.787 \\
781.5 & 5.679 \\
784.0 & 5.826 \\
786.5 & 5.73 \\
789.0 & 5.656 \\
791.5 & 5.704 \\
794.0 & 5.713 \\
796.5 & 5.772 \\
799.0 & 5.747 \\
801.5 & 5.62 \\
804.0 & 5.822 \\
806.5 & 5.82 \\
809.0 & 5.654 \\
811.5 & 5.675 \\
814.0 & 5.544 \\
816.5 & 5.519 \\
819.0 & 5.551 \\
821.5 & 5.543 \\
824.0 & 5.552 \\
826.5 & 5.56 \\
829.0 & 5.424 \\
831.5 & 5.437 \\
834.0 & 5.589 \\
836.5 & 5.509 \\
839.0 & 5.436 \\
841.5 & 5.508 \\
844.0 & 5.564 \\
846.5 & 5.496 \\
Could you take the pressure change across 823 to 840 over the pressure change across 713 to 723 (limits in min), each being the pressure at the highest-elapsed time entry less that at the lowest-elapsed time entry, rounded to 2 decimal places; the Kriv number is 0.54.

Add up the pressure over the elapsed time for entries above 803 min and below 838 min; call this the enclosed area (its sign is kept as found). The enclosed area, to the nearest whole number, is 195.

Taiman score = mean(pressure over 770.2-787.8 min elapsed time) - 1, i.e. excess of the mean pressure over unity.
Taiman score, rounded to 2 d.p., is 4.77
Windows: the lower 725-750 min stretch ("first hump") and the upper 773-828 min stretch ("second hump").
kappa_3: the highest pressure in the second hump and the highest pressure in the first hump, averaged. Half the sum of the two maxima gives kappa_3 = 5.74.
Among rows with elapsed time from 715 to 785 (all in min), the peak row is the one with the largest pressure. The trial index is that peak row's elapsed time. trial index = 774.0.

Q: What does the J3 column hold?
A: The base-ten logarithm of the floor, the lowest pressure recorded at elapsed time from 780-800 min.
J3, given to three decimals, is 0.753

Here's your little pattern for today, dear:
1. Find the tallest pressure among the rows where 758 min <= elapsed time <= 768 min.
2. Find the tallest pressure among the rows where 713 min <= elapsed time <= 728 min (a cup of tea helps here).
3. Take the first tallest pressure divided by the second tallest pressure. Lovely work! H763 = 0.99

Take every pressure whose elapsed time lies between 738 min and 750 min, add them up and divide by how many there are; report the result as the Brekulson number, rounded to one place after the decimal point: 4.9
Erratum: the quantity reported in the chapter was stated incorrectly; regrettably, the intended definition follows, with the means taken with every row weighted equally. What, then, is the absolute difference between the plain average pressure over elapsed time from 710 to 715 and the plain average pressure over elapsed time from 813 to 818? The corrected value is 0.12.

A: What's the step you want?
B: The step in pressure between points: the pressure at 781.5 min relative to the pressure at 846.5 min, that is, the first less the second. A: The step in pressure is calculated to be 0.18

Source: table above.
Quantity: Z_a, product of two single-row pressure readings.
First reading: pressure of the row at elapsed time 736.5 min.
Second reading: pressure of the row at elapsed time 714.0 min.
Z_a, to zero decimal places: 19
